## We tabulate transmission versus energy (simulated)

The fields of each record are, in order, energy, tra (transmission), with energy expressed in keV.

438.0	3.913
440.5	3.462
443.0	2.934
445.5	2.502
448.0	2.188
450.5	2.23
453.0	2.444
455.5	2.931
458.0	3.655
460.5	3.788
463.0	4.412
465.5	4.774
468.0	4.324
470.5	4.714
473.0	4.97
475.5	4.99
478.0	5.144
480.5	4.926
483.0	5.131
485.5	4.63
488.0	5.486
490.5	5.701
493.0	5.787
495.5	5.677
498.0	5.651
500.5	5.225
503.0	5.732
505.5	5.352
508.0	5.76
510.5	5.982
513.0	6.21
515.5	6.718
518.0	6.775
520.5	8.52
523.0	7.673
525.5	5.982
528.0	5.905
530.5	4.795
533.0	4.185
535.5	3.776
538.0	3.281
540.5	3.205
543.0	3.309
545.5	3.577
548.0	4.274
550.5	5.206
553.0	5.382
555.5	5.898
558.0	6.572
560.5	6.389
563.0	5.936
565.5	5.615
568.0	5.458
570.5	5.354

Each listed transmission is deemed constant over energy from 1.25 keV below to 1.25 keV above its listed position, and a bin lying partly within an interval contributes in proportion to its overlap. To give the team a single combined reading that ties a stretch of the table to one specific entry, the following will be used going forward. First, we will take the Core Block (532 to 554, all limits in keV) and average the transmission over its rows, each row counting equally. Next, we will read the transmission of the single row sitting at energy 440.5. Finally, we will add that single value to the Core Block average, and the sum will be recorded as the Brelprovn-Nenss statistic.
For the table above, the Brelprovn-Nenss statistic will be 7.5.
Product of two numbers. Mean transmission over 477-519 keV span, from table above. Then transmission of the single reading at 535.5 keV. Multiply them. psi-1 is 21.3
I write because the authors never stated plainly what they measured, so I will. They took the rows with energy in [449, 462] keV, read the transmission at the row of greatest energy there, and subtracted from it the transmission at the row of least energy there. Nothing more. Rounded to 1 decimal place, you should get 1.6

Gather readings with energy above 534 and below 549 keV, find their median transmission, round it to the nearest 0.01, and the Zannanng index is 3.44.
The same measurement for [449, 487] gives 4.63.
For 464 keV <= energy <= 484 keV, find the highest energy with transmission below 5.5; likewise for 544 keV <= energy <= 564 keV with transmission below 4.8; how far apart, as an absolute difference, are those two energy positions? 65.0 keV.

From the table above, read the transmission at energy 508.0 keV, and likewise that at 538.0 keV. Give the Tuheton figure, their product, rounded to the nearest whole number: 19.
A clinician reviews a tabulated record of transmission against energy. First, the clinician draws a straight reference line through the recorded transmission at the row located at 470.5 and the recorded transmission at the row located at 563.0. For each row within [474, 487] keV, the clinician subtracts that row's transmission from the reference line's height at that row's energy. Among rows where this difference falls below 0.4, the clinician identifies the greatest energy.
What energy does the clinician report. 485.5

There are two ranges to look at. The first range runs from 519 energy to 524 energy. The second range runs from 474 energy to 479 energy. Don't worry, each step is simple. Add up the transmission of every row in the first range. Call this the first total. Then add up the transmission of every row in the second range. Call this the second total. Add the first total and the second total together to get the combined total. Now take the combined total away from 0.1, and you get -26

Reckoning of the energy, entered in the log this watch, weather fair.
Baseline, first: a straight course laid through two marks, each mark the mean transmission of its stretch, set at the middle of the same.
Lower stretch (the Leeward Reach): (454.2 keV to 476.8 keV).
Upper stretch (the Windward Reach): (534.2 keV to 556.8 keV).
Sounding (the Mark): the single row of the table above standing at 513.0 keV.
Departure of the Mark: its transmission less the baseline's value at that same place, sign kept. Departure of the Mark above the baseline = 2.0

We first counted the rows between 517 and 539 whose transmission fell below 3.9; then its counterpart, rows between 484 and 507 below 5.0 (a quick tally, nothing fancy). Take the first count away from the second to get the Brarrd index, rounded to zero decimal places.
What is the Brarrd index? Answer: -1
